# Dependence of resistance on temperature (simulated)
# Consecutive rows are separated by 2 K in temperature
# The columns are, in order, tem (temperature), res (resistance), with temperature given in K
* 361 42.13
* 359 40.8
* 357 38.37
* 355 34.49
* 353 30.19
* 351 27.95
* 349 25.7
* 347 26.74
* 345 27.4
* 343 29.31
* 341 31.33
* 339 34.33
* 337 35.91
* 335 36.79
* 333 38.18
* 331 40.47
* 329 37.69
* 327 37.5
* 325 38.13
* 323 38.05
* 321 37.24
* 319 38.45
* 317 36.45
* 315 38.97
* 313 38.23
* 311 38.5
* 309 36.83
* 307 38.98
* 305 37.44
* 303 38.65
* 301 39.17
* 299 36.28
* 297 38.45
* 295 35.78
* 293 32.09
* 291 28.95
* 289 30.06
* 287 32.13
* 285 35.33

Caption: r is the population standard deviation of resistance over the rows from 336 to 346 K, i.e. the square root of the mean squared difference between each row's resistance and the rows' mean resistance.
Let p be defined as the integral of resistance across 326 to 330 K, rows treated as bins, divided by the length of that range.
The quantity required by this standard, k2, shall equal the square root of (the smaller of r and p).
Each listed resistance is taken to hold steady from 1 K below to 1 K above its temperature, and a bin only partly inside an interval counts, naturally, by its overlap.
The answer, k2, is 1.77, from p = 37.6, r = 3.1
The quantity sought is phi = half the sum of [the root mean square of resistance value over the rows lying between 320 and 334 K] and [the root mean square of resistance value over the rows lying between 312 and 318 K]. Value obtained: 38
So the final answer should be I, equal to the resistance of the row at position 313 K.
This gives 38.23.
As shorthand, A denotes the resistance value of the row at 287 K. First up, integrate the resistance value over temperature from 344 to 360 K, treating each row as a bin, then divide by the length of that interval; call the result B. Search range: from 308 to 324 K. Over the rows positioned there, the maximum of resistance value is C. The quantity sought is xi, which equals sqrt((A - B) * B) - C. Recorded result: -34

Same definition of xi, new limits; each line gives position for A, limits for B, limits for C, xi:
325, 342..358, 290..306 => -24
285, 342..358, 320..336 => -28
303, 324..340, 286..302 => -32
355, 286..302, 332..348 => -35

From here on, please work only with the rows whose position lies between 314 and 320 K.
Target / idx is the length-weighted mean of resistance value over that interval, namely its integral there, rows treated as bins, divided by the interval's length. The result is 38.0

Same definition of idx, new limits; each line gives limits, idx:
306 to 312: 38.1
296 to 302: 38.0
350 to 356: 30.9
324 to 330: 37.8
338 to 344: 31.7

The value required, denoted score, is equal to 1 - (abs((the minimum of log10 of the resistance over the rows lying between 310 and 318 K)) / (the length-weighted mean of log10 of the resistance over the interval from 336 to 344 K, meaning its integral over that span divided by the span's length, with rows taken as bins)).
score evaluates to -0.032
